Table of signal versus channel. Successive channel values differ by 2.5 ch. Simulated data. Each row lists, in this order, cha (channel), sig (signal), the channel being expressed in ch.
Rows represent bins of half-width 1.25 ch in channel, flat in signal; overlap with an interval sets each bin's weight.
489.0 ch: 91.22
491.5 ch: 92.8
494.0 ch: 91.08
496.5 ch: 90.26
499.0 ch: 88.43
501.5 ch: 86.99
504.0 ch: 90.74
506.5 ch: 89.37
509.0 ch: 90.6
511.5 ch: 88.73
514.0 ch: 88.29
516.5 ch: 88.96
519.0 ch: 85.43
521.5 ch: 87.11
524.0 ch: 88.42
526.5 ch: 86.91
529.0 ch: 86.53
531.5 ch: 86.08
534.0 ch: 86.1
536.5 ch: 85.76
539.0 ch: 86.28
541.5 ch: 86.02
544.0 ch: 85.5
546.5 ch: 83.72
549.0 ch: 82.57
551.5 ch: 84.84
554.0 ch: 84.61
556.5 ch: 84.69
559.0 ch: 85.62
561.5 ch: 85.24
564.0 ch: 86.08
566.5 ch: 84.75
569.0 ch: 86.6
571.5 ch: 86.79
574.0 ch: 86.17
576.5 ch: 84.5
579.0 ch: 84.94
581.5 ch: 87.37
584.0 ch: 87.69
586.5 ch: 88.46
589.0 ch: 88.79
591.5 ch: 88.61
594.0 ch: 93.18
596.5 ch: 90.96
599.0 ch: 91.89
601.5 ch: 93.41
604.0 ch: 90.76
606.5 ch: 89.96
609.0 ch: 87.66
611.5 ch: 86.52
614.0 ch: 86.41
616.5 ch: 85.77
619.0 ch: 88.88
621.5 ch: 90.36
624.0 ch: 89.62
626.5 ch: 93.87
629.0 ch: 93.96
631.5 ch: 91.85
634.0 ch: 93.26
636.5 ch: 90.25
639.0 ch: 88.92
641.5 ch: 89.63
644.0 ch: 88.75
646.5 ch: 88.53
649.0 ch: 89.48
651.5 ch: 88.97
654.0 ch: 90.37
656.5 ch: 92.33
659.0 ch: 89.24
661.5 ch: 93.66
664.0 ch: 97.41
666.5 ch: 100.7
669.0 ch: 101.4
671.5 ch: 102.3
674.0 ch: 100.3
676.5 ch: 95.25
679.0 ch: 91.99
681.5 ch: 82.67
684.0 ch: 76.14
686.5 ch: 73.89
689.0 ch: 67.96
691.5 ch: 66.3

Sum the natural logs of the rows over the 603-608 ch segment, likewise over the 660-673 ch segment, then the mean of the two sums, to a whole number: 16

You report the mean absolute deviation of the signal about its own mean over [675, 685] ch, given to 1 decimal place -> 7.1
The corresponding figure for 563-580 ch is 0.8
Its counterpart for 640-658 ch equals 0.9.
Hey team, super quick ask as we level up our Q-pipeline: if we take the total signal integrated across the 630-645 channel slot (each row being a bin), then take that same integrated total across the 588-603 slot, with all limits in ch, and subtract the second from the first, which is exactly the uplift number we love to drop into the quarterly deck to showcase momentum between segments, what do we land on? -10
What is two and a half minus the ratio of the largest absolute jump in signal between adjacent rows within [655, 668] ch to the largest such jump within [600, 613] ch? 0.83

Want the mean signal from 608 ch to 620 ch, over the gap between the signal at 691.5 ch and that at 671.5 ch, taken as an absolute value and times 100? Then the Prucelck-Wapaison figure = 242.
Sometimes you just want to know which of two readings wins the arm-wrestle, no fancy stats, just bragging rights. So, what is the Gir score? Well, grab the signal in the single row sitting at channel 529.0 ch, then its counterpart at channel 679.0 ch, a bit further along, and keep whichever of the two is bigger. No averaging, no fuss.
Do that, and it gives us 92.0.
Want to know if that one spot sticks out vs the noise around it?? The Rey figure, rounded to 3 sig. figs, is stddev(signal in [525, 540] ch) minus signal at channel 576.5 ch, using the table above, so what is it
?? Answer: -84.1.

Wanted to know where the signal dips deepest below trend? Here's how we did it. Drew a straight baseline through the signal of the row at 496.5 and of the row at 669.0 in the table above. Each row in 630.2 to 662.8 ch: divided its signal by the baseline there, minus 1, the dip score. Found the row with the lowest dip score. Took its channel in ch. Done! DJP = 659.0 ch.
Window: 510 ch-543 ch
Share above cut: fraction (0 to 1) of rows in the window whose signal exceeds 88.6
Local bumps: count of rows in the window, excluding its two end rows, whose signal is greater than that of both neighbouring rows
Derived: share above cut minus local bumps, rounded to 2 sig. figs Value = -3.8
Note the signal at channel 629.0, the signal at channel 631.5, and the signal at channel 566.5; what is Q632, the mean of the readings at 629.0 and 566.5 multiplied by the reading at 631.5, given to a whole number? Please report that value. 8207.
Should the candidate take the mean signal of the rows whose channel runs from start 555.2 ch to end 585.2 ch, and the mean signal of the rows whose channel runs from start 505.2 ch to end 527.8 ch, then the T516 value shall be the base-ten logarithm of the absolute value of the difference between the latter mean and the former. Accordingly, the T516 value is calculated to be 0.37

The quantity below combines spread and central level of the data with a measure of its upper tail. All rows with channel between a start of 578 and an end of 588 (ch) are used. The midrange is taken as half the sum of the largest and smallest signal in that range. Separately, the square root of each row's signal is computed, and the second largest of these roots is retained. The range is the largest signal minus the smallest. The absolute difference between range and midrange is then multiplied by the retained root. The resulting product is 779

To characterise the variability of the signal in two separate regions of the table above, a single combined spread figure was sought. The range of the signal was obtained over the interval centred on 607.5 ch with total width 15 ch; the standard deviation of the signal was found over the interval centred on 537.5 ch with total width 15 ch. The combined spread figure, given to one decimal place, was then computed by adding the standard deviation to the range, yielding 7.3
